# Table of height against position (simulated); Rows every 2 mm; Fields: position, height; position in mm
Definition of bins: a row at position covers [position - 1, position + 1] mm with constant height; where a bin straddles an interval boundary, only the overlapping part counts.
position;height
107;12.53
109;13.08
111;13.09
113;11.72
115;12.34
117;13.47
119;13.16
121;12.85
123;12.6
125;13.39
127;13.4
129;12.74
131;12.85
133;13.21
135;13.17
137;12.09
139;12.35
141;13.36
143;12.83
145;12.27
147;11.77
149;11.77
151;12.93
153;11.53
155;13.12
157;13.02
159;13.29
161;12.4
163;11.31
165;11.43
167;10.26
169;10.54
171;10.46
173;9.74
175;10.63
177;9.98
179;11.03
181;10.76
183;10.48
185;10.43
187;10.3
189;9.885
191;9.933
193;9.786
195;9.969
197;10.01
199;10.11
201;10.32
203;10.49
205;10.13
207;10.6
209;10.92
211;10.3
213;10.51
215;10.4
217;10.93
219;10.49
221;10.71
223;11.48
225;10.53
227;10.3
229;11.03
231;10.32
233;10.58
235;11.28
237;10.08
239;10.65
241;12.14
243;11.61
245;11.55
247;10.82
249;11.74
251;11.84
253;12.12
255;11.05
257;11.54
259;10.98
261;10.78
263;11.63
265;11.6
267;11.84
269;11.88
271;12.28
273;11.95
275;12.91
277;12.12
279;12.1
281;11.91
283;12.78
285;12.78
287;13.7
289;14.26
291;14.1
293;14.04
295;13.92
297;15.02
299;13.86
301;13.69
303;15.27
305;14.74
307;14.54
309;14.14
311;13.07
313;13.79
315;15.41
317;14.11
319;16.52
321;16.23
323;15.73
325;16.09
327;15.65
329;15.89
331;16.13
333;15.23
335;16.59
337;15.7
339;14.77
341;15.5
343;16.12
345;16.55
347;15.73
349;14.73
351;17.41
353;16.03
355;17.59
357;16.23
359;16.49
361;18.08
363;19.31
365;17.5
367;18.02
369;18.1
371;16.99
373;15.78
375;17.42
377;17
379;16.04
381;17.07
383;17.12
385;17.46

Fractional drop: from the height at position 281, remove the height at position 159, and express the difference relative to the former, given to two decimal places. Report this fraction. -0.12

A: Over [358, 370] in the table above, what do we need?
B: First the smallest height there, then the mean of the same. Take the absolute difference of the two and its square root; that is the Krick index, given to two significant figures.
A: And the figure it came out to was 1.2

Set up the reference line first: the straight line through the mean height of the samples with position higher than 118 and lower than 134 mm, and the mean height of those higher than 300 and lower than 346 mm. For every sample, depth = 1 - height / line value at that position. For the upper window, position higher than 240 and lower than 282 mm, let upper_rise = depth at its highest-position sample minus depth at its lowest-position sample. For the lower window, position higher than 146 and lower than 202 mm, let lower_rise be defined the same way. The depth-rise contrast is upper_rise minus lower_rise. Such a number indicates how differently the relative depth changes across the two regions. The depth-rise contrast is -0.10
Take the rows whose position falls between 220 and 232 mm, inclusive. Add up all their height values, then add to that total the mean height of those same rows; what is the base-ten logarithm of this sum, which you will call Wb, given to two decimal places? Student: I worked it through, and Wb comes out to 1.88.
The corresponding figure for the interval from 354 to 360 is 1.83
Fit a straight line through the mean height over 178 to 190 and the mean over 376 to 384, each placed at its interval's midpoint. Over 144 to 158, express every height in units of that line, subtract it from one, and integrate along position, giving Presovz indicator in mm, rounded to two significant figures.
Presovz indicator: -4.4 mm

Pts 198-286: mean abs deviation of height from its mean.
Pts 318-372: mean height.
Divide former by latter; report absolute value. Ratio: 0.042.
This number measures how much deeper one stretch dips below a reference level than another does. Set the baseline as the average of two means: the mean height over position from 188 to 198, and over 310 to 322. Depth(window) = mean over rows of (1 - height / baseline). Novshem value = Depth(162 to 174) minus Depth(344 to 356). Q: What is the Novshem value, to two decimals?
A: 0.46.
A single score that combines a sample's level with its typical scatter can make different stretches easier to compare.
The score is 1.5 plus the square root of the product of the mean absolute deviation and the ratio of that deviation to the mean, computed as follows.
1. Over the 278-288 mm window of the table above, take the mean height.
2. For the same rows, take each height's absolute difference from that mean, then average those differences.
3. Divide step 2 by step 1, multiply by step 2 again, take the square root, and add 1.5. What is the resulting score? 1.65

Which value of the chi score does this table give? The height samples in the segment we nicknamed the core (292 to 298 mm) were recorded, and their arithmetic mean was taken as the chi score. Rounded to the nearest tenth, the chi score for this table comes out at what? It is 14.3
